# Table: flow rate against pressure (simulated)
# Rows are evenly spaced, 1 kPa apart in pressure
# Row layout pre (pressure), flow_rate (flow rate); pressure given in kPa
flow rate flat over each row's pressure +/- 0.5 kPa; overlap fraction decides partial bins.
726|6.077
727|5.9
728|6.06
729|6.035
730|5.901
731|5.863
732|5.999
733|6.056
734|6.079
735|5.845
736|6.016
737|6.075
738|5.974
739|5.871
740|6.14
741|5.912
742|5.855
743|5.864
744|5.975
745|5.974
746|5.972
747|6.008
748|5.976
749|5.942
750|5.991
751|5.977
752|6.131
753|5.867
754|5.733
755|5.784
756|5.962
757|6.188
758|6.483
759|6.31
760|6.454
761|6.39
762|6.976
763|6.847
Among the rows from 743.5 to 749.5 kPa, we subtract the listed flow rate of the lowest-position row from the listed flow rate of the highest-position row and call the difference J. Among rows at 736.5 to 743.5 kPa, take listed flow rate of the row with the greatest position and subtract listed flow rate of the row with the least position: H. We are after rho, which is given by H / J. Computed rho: 6.4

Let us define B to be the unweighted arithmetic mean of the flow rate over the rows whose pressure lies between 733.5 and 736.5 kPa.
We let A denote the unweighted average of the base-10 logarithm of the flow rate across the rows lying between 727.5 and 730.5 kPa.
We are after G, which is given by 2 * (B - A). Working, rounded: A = 0.778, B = 5.98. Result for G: 10.4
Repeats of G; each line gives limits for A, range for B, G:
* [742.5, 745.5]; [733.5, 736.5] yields 10.4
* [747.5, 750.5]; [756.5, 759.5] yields 11.1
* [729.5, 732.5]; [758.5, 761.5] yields 11.2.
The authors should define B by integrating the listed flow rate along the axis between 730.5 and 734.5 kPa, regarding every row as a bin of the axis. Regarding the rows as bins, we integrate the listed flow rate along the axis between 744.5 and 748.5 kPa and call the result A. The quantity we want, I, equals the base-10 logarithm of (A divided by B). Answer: -0.001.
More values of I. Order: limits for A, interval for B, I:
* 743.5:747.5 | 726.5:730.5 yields 0.001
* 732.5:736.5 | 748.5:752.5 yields -0.001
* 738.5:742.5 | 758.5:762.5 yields -0.041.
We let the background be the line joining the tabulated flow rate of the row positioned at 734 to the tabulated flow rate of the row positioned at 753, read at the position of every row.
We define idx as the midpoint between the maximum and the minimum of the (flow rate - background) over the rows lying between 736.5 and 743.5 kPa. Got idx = -0.01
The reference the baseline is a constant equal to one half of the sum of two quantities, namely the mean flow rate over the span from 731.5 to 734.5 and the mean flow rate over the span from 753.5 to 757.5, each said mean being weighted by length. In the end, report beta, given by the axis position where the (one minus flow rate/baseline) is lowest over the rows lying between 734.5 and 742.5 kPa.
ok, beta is 740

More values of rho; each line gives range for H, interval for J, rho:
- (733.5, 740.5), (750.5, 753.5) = -0.6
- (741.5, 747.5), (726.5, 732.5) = 1.5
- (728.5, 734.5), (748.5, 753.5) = -0.6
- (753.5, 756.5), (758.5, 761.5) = 2.9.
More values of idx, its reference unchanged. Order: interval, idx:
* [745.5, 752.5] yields 0.14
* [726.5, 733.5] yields -0.15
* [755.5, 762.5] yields 0.67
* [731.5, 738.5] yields -0.10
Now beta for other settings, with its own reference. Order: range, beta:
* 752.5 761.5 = 758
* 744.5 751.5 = 747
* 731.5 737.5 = 734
